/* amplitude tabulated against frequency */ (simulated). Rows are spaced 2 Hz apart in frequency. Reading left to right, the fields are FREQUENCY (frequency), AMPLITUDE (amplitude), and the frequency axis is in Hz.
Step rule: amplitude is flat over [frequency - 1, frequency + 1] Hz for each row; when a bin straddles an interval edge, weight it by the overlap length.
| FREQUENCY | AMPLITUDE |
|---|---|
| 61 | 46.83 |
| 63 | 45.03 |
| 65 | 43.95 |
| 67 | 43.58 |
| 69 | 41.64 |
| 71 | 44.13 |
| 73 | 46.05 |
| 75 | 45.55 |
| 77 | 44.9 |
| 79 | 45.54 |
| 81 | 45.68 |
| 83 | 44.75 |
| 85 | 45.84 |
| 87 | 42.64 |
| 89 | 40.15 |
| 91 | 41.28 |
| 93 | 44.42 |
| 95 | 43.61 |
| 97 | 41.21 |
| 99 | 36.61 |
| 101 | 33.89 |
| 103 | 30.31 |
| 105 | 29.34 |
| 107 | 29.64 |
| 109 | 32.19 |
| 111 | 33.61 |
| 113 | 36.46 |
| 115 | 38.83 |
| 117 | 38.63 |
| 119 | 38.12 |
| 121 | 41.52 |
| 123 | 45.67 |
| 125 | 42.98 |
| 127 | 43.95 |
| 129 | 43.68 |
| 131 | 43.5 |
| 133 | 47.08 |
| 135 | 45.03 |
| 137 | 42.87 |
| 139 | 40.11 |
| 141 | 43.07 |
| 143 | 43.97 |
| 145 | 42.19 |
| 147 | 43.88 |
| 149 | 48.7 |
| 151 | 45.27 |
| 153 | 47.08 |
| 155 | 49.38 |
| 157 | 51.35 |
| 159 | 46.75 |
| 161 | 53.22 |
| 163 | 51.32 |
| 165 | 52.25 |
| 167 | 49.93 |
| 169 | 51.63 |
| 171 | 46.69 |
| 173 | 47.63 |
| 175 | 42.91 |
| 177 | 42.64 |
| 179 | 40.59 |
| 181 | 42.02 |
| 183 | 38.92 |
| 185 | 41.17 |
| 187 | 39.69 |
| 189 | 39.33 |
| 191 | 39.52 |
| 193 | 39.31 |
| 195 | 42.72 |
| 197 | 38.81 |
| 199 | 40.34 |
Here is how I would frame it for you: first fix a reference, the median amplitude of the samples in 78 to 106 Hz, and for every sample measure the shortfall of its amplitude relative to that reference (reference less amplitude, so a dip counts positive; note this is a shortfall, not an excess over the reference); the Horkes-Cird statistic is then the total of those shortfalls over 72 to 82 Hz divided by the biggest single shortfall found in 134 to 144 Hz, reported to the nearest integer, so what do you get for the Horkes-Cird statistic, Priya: -10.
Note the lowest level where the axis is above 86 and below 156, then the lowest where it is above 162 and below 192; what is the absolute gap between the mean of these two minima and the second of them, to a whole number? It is 5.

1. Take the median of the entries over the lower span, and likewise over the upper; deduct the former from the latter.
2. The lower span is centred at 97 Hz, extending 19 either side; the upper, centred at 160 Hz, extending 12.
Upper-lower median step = 10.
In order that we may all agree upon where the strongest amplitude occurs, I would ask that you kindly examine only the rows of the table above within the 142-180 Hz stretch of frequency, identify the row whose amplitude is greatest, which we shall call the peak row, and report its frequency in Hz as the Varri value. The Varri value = 161 Hz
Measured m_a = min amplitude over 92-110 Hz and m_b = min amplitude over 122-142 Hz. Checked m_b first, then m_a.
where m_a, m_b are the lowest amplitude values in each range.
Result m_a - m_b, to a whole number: -11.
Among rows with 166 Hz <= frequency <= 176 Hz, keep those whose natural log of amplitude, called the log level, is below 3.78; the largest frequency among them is 175 Hz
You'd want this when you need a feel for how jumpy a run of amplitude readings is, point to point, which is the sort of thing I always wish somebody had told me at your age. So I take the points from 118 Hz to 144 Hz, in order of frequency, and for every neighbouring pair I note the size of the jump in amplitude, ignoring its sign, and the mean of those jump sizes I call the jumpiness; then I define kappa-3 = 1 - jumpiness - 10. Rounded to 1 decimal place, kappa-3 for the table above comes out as -11.2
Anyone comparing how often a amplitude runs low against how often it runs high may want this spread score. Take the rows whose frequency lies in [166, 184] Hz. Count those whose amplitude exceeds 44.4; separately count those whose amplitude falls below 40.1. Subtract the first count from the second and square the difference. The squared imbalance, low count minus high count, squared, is 9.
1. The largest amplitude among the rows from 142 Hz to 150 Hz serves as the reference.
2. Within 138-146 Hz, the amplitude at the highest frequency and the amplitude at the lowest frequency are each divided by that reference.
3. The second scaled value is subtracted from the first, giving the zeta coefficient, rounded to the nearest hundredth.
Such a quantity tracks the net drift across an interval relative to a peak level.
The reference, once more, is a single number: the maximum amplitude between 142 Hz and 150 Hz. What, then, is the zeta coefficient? 0.04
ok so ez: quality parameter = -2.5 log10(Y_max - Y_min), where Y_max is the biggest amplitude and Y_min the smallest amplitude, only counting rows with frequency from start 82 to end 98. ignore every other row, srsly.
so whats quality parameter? -1.89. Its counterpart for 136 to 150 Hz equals -2.33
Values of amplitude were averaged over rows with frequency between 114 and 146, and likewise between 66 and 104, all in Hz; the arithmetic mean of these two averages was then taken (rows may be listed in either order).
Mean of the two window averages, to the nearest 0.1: 42.4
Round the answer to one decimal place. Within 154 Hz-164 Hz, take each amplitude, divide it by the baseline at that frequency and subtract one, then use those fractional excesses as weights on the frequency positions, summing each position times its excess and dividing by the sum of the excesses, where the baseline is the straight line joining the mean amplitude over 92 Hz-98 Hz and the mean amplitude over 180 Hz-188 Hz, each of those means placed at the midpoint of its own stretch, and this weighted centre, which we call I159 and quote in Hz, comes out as 159.3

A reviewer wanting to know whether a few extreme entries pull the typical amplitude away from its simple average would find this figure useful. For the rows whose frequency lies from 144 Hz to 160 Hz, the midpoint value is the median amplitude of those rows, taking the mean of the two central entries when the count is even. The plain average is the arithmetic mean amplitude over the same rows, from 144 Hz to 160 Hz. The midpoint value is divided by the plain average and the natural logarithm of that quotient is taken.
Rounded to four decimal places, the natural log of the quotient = 0.0019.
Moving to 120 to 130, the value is 0.0028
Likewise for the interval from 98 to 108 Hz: -0.0529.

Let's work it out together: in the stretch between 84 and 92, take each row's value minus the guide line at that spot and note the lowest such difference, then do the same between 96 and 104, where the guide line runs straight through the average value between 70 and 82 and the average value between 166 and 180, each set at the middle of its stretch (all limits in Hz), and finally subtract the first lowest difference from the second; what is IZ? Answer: -10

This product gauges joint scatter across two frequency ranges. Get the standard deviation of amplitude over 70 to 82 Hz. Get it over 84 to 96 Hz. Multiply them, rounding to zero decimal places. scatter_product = 1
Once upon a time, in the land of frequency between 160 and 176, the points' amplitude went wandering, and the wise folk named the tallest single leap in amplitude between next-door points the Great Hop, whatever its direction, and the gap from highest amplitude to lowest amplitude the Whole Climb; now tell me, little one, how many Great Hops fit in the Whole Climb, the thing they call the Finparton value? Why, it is 2.1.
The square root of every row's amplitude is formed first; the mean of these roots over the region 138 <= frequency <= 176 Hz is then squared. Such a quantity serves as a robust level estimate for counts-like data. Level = 47.2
